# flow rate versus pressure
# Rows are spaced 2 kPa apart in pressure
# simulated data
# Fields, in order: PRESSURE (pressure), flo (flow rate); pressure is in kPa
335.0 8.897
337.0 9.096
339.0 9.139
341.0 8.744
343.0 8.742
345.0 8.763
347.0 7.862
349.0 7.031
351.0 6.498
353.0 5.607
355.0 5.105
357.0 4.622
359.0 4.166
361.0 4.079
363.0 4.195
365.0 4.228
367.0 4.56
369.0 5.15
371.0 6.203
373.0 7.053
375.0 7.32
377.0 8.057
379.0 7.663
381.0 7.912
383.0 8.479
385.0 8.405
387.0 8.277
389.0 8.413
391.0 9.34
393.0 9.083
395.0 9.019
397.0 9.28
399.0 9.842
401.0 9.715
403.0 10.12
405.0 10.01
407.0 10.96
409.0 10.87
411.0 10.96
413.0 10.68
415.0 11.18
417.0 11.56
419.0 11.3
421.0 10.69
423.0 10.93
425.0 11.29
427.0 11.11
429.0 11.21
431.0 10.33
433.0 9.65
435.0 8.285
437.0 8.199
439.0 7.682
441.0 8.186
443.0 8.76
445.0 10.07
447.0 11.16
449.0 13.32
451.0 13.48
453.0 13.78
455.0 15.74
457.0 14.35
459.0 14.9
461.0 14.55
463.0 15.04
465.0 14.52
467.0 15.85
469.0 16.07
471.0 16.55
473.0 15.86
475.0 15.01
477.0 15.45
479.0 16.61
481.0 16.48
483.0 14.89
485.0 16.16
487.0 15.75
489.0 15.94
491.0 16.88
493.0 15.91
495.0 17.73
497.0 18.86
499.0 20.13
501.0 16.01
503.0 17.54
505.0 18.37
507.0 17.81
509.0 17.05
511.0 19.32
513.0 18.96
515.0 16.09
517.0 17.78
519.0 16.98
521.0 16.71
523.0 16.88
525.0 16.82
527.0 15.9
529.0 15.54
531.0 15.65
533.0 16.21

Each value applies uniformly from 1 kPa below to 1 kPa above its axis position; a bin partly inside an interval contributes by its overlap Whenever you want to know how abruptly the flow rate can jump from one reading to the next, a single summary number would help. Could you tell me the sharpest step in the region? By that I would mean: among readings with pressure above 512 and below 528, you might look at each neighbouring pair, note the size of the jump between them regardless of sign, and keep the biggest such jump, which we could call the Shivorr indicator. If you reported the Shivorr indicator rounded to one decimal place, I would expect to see 2.9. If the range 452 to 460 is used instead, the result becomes 2.0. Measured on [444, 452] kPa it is 2.2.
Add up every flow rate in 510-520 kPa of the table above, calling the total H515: 89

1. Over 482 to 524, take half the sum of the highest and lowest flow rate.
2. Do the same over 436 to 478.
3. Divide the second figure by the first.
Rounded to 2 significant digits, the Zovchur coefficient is 0.69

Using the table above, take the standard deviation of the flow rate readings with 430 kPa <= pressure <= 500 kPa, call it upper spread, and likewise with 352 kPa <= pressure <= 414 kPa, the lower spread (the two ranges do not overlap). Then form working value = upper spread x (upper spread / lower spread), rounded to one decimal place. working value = 4.6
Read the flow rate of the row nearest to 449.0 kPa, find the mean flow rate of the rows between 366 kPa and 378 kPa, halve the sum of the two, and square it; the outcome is 97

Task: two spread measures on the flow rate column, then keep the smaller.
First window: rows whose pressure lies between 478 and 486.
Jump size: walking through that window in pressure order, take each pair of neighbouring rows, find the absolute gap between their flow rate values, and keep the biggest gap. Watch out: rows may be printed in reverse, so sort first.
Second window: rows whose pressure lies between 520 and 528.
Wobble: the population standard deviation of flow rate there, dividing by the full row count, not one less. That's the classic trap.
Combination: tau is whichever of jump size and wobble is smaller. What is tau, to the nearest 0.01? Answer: 0.40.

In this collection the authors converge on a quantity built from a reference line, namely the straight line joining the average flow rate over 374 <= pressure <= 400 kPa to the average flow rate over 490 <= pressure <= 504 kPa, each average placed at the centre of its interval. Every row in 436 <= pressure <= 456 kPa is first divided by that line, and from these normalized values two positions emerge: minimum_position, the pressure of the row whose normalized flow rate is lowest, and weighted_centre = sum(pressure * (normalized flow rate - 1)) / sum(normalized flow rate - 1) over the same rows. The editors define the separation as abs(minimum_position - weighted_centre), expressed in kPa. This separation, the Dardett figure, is 1.7 kPa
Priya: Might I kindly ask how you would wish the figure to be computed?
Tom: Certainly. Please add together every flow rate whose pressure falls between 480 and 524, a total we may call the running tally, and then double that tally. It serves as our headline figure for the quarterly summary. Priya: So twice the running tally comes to 756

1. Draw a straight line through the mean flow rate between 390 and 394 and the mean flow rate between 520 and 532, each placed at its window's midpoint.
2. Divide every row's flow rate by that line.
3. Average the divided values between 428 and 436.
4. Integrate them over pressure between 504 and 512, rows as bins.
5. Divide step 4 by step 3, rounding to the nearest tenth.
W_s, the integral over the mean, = 10.9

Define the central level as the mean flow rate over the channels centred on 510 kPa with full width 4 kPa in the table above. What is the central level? 18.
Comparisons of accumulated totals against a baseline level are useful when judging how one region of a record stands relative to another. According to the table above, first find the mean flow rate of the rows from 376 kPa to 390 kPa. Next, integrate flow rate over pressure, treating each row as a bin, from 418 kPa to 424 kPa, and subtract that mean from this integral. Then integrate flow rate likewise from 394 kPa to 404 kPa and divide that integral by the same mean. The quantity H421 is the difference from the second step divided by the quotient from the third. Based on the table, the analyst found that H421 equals 5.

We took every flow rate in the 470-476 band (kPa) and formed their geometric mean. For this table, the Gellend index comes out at 15.8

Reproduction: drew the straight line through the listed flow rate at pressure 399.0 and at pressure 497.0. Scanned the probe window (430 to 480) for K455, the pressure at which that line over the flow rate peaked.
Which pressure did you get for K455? 439.0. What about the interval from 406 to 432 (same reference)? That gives 431.0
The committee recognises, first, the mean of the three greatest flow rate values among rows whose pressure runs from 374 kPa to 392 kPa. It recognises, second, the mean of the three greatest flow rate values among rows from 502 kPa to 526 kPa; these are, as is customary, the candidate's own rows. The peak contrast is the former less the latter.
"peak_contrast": -10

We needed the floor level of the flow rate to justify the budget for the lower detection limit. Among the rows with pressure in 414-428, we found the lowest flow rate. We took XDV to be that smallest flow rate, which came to 10.69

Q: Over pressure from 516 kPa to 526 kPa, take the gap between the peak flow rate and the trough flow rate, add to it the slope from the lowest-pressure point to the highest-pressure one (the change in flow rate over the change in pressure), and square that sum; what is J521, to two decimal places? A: 0.90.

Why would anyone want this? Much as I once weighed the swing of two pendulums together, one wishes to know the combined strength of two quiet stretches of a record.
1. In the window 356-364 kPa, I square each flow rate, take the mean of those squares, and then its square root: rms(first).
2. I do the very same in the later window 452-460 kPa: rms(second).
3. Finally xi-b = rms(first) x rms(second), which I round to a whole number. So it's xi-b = 63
